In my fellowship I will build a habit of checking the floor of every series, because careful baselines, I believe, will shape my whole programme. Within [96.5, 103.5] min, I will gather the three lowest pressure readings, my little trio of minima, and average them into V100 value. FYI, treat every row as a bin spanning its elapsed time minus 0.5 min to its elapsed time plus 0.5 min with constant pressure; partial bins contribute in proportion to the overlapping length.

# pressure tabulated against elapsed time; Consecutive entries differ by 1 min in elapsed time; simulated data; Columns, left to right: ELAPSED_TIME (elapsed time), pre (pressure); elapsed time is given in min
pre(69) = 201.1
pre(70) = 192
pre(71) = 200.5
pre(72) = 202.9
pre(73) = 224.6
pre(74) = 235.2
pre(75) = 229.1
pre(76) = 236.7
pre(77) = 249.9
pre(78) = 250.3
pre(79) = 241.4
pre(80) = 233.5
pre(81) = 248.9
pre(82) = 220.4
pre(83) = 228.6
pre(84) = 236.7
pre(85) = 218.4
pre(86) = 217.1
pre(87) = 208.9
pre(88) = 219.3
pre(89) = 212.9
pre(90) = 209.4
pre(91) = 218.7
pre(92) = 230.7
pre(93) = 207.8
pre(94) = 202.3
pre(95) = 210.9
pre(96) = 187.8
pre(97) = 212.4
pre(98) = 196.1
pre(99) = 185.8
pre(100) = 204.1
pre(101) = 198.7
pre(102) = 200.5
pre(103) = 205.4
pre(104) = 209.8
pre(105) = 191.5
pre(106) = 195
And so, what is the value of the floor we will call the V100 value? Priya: 194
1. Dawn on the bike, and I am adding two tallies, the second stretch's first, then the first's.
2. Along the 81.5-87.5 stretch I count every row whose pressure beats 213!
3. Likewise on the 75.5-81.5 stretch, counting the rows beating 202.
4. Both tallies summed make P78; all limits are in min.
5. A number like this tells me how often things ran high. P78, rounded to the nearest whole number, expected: 11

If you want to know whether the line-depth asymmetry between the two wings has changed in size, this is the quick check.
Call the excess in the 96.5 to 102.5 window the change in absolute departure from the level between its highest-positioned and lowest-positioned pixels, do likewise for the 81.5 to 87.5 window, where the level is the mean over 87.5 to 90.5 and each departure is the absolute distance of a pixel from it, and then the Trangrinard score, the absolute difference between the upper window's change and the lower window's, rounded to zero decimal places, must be 13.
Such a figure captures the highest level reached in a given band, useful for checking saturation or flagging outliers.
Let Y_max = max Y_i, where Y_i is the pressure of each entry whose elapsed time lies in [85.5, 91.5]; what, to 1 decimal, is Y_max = 219.3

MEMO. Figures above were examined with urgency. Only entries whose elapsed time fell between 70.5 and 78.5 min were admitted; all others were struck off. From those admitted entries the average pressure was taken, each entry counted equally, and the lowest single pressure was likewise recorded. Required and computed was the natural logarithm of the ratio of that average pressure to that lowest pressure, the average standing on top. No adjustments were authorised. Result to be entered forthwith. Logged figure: 0.131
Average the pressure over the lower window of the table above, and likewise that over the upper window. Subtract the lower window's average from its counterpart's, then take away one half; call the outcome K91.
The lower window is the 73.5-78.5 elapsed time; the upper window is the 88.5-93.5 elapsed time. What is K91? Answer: -24.8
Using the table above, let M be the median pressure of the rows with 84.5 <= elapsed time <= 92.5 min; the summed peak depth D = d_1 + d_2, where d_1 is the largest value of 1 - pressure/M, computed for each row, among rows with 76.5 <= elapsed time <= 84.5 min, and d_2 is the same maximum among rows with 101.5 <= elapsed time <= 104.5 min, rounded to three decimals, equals 0.067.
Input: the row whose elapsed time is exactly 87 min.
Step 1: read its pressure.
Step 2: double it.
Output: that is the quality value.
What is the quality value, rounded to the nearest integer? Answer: 418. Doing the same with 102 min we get 401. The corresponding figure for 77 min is 500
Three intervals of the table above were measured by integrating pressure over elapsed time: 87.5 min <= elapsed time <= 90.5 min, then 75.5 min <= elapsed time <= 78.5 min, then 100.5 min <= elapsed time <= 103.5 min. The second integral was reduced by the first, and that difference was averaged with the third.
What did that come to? 350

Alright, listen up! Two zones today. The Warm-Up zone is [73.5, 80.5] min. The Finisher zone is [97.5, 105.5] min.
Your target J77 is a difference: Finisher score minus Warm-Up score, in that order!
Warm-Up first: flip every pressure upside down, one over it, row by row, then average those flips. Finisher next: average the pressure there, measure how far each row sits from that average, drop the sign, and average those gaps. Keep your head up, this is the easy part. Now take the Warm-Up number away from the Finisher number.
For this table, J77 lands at 6.0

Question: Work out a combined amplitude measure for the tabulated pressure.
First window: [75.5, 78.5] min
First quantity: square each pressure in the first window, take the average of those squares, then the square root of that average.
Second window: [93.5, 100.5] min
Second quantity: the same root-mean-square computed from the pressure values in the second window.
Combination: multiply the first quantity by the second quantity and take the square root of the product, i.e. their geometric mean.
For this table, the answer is 222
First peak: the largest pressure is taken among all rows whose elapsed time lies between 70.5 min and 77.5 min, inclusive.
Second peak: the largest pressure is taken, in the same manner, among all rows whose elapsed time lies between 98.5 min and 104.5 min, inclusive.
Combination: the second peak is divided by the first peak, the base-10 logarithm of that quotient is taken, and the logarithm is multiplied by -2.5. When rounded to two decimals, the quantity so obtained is 0.19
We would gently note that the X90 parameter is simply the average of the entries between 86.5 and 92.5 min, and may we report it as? 217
